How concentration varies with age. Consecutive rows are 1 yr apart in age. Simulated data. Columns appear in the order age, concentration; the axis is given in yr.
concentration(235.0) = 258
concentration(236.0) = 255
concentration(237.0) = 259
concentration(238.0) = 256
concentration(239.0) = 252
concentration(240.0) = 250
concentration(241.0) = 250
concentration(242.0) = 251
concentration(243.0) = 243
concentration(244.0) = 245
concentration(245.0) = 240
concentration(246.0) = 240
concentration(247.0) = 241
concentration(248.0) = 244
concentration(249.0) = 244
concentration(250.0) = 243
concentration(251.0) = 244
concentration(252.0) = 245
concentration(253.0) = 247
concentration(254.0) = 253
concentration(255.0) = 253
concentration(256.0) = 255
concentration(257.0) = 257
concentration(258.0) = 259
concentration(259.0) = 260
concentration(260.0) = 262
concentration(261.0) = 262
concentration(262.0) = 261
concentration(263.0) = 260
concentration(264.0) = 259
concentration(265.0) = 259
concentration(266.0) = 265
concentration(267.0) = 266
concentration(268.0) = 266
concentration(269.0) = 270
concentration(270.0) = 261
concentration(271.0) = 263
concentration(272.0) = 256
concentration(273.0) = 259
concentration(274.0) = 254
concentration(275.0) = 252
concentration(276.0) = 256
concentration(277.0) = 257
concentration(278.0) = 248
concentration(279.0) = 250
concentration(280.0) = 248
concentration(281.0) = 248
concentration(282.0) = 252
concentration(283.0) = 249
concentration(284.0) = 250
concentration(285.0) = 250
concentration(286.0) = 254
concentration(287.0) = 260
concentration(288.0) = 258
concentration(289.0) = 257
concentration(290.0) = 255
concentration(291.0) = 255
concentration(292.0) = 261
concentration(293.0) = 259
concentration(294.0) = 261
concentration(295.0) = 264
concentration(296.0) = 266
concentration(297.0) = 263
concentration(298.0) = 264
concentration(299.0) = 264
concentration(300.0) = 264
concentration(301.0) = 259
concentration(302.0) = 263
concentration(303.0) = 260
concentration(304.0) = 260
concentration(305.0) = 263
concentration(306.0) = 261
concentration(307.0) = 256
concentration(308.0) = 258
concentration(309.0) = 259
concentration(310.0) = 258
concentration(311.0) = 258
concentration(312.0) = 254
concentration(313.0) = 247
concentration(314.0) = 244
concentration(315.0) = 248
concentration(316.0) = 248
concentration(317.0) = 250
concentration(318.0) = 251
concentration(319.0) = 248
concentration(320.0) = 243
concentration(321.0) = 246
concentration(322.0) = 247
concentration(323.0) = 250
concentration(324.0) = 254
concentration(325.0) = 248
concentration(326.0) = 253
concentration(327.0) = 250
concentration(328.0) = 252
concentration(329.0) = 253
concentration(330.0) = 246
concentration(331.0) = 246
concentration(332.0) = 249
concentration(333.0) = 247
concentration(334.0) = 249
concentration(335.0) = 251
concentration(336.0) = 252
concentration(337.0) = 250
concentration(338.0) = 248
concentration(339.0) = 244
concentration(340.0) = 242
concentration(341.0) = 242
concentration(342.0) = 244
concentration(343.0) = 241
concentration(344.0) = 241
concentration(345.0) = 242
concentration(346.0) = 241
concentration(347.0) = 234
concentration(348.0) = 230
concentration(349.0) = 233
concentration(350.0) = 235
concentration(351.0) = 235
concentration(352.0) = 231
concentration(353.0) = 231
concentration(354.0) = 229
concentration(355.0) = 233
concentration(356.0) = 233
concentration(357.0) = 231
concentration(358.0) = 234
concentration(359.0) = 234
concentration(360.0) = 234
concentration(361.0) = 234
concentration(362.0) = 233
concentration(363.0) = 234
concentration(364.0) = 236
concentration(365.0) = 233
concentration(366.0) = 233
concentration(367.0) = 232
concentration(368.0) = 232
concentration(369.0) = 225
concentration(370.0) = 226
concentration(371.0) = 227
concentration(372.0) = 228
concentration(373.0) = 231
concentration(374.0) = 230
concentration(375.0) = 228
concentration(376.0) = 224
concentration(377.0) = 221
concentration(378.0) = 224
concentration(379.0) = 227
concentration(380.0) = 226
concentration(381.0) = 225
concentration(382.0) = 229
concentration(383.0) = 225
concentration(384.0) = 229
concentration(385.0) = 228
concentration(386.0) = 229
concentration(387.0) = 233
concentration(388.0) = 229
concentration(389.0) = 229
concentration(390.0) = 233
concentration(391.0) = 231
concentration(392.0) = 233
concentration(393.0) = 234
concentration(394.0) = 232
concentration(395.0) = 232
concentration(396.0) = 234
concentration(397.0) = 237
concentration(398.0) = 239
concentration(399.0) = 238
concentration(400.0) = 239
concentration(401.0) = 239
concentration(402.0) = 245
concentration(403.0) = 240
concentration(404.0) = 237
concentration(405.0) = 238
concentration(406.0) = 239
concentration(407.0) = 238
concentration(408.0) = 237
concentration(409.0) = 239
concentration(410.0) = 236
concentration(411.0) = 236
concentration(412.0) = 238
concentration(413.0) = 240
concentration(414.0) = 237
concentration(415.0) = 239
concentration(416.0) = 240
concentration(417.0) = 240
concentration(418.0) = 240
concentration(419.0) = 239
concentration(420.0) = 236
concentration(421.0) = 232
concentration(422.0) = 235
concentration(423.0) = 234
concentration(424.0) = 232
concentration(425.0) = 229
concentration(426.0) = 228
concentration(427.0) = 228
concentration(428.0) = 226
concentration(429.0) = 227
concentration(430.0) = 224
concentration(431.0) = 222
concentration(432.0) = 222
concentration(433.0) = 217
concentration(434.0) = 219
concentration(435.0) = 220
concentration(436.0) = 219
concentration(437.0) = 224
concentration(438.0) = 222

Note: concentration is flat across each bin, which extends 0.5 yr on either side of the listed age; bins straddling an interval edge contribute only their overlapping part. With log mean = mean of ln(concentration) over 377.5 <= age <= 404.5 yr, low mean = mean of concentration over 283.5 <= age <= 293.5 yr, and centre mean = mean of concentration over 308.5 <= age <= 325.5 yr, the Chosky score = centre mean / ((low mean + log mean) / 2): 1.91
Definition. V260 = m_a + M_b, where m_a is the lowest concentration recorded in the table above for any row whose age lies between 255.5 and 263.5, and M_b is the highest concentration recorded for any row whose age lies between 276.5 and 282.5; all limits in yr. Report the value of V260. 512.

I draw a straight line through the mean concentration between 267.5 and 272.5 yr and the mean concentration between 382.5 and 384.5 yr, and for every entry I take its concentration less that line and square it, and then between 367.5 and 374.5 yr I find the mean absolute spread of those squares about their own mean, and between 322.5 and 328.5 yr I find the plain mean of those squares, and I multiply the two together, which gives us 493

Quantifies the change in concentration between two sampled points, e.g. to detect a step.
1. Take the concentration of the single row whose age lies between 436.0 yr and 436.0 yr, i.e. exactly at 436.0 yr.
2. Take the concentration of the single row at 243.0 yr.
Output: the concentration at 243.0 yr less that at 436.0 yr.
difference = 24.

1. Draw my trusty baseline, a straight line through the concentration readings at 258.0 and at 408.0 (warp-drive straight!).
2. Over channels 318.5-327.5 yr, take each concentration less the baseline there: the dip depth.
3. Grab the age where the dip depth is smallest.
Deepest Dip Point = 320.0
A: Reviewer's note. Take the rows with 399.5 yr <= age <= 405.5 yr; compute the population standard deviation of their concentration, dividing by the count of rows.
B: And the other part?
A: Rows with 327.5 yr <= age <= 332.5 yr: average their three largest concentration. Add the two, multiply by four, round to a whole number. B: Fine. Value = 1016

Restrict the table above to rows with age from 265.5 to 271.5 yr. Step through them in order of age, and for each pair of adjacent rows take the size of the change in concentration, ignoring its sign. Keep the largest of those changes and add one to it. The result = 10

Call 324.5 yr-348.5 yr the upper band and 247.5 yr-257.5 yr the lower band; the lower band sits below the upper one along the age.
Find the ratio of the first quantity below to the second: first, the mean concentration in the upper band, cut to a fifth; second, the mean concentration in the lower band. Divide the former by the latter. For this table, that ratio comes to 0.198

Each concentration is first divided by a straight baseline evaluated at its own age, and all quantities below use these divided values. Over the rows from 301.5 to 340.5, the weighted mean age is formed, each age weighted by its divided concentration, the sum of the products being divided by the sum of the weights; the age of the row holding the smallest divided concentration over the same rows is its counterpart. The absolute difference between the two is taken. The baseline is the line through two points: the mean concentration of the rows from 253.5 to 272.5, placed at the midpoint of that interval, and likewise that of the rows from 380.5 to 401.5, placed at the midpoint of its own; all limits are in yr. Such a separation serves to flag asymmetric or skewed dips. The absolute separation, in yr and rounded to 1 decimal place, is 6.9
